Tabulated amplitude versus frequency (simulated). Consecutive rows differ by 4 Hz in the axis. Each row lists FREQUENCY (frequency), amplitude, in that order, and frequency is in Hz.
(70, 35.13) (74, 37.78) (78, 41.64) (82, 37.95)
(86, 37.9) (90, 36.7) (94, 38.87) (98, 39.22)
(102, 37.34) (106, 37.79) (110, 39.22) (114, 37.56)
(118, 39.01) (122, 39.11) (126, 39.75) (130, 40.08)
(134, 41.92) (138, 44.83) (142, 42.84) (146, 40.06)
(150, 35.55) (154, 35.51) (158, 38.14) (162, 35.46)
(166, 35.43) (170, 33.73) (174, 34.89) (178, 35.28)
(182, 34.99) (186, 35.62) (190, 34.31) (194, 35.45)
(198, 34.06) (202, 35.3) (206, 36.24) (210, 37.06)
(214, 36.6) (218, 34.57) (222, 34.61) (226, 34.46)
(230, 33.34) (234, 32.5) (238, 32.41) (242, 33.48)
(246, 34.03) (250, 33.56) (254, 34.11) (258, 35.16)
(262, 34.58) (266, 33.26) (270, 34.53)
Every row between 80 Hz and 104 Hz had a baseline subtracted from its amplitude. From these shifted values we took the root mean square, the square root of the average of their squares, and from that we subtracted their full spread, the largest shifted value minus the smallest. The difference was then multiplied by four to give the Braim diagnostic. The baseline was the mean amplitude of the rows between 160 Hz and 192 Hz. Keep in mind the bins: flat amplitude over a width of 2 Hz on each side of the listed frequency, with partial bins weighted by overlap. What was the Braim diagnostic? 3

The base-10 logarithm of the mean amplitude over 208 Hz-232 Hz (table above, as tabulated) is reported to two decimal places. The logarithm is 1.55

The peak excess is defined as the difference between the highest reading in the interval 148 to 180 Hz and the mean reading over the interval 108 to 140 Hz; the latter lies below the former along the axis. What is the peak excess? -2.0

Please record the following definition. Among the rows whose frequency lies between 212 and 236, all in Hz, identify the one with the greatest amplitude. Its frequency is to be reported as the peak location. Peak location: 214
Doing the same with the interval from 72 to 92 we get 78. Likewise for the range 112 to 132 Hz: 130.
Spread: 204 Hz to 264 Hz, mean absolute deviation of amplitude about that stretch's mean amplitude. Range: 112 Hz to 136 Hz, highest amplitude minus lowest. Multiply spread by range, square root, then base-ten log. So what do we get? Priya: 0.33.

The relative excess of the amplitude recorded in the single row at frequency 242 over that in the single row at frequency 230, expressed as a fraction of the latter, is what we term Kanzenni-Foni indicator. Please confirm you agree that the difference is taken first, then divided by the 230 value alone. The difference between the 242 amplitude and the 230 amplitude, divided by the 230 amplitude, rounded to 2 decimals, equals 0.00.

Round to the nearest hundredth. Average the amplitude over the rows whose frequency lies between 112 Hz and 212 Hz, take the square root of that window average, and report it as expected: 6.11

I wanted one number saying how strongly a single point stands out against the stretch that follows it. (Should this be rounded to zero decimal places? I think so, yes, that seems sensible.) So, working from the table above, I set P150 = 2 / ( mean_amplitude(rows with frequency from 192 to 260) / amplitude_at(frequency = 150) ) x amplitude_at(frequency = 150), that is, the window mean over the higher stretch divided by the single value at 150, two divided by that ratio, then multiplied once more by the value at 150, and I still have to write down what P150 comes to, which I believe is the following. 73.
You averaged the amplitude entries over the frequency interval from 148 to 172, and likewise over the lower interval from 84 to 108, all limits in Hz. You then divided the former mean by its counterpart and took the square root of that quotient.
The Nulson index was 0.969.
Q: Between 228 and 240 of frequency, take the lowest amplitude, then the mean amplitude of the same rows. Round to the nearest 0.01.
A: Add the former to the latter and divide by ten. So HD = 6.52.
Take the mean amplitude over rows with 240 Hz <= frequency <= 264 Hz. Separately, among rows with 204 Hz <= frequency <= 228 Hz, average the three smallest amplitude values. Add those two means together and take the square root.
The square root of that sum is 8.29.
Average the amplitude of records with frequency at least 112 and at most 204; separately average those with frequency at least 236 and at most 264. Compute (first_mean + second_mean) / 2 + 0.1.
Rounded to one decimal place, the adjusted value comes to 35.7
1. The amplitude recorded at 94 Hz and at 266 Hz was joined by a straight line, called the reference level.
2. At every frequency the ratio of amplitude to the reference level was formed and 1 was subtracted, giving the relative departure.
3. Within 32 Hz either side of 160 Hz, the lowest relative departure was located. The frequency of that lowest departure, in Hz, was 170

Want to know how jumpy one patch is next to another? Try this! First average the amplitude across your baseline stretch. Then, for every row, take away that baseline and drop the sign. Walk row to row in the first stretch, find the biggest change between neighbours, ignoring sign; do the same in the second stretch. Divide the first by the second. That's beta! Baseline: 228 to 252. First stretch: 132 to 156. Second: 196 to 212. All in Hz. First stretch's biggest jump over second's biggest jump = 4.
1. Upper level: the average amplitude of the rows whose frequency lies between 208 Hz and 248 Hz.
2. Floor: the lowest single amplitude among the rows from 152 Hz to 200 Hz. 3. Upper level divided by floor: 1.02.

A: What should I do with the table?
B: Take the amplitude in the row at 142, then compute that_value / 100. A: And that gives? 0.43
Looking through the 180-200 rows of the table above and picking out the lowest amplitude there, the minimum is 34.06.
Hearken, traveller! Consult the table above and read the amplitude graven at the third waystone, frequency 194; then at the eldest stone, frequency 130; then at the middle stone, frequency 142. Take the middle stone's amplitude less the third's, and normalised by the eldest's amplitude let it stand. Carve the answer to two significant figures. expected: 0.18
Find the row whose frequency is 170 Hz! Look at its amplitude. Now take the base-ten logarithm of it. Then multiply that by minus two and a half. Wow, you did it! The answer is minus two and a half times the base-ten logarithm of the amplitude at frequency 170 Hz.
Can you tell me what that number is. -3.82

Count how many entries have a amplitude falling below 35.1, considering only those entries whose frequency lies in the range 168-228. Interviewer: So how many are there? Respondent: 8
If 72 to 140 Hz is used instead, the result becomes 0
